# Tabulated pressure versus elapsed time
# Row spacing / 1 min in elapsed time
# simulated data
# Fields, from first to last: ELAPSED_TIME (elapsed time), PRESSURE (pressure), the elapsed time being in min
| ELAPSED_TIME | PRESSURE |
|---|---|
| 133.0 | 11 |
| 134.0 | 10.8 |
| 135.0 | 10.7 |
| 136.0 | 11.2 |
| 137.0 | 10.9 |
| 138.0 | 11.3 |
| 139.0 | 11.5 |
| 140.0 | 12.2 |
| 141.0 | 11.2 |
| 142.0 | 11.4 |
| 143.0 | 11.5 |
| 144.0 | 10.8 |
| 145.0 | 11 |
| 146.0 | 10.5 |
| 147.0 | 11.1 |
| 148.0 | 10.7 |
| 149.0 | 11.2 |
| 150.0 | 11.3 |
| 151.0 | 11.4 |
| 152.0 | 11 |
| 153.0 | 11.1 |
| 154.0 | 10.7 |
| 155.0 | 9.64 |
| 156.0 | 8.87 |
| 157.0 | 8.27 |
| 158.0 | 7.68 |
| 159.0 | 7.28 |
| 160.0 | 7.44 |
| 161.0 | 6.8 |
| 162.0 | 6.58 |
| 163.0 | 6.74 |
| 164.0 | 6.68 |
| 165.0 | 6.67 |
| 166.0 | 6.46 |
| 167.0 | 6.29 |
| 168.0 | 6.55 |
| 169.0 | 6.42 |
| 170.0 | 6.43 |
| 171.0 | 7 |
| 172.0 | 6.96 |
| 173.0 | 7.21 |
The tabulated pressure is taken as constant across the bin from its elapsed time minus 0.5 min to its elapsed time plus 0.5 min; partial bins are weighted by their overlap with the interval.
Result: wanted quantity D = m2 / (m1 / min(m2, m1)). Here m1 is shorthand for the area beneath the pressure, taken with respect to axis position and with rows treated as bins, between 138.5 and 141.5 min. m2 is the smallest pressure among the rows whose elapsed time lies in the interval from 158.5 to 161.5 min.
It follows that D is 1.3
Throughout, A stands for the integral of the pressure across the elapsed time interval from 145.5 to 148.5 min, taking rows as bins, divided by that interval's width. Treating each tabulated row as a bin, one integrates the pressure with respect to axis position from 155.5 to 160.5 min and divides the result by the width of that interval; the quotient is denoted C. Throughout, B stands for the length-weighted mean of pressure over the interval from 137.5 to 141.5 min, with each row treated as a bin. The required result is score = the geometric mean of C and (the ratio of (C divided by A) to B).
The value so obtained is 0.7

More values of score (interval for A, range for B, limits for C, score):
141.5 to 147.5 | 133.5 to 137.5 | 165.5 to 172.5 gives 0.6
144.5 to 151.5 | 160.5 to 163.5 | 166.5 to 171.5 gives 0.8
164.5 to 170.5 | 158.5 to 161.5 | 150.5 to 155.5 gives 1.6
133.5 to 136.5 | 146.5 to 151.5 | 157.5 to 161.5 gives 0.7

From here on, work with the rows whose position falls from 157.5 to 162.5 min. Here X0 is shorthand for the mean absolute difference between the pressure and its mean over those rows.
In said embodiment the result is 0.37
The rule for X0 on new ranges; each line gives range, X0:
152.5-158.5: 1.10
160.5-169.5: 0.13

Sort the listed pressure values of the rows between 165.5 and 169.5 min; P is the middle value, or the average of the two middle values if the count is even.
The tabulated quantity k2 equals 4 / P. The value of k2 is 0.621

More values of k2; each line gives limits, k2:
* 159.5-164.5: 0.593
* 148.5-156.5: 0.362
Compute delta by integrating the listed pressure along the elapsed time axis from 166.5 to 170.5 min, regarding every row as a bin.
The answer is 26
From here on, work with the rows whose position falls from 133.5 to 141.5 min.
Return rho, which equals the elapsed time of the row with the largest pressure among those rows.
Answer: 140.0 min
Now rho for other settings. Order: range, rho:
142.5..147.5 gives 143.0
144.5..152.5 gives 151.0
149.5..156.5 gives 151.0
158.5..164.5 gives 160.0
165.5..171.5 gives 171.0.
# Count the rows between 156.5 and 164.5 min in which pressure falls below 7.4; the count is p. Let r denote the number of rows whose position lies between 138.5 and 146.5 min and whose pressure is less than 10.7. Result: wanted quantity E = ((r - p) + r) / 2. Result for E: -1.5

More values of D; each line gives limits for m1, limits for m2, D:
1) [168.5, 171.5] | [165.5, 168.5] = 2.0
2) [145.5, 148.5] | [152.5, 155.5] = 2.9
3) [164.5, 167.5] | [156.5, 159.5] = 2.7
